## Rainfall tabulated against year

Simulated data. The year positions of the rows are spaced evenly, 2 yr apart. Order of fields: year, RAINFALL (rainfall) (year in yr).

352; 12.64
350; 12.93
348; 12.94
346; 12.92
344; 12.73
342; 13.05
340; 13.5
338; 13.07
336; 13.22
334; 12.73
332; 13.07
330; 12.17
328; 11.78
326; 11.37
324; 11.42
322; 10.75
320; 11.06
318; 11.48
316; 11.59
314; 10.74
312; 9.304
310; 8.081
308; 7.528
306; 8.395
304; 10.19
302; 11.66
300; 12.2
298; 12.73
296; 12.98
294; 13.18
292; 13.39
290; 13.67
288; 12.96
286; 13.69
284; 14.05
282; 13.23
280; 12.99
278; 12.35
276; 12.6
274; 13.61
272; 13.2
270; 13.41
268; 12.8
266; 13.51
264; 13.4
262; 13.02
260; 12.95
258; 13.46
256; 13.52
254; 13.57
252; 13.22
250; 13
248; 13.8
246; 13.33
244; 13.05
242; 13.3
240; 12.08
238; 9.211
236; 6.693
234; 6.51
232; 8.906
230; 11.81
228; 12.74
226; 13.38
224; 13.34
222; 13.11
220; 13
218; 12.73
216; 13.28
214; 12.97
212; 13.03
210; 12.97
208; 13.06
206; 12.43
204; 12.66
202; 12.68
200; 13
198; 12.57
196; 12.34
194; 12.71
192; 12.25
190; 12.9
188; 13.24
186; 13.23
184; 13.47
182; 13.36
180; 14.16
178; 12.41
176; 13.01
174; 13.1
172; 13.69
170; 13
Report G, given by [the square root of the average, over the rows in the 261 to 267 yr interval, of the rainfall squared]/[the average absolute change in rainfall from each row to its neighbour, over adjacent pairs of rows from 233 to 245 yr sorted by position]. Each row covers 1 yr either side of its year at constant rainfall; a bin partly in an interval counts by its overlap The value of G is 9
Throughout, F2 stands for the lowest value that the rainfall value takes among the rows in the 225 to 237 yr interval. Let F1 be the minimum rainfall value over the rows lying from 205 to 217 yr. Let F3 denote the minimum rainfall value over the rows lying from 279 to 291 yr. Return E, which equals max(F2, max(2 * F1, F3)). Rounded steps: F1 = 12.43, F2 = 6.51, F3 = 12.96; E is 24.9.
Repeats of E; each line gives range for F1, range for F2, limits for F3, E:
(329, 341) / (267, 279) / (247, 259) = 24.3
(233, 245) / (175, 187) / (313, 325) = 13.0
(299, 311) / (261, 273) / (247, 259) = 15.1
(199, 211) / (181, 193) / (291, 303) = 24.9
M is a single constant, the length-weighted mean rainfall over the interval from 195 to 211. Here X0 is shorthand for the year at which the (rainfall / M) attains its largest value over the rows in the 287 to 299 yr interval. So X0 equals 290 yr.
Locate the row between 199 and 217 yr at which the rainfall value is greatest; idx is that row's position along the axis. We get 216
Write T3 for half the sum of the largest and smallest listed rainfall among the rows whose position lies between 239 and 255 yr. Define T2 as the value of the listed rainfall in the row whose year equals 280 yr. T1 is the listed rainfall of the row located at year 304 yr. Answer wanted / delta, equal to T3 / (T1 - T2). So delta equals -5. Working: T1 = 10.19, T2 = 12.99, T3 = 13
